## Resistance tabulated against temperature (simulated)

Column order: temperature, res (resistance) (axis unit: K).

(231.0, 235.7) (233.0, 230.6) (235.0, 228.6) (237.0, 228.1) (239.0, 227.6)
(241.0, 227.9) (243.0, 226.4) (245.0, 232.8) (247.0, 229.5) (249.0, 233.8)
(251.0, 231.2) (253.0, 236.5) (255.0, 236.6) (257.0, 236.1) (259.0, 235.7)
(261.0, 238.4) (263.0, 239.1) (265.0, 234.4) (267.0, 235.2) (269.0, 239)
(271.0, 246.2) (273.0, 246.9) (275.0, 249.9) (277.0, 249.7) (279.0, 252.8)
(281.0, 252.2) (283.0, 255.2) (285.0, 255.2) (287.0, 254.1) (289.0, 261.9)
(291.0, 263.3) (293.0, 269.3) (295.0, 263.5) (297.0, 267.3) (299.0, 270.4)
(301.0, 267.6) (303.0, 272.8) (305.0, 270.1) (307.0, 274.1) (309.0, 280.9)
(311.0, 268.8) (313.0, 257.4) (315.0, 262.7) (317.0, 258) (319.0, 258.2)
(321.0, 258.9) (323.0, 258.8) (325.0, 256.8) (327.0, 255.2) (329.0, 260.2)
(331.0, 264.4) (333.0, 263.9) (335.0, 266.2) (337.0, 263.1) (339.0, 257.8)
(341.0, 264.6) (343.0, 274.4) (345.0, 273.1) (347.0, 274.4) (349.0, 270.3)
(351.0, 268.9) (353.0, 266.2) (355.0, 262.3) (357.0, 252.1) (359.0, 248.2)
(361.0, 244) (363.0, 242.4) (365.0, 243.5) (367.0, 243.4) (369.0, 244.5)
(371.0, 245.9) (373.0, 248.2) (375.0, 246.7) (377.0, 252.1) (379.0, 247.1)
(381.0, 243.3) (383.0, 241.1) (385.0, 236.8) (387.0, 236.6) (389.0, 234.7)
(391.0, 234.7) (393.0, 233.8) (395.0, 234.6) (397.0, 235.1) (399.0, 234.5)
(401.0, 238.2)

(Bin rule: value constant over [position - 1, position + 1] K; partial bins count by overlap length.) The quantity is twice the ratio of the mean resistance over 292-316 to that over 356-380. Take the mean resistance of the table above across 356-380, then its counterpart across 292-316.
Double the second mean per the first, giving 2.2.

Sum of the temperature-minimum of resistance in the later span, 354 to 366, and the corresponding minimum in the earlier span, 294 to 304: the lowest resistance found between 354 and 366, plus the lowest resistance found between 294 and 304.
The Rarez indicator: 506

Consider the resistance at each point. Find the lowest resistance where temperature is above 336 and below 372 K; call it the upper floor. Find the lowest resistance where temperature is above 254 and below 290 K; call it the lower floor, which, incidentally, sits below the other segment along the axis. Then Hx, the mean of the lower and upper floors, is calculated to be 238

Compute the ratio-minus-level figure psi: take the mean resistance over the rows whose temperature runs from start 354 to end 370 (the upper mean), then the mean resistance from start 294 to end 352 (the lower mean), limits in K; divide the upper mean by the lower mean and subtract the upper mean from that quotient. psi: -247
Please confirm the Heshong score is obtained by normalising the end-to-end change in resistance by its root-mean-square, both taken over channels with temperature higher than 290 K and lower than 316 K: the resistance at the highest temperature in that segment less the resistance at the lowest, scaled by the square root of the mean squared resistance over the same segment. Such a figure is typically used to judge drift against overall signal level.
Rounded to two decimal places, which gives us 0.00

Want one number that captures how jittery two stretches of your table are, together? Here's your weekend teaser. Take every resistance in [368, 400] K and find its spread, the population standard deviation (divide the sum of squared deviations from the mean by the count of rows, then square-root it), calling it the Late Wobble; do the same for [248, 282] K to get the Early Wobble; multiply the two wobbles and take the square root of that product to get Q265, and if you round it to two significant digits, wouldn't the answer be 6.4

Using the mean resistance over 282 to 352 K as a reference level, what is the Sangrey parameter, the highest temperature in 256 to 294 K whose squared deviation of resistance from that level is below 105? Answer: 293.0 K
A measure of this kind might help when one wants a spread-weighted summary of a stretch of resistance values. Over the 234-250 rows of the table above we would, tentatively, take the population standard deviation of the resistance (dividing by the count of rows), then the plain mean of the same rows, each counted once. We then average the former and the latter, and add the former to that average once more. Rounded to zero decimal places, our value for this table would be 118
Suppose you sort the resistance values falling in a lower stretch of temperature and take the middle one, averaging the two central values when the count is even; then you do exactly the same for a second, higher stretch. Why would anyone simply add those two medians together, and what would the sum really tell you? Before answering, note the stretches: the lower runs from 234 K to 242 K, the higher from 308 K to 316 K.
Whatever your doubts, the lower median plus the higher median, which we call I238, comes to 494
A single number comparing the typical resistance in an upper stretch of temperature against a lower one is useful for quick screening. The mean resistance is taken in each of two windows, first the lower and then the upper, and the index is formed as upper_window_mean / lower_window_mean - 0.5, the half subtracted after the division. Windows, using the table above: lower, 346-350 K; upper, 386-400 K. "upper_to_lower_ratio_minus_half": 0.36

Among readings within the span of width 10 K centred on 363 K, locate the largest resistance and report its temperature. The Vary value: 359.0 K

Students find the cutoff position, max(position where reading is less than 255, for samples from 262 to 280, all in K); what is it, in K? 279.0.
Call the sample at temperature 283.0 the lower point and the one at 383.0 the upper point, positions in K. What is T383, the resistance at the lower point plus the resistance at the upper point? 496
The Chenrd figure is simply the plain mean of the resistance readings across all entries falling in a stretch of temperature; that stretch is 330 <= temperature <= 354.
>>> 267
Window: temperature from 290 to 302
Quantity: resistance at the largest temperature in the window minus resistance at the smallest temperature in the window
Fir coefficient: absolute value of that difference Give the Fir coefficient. 4.3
